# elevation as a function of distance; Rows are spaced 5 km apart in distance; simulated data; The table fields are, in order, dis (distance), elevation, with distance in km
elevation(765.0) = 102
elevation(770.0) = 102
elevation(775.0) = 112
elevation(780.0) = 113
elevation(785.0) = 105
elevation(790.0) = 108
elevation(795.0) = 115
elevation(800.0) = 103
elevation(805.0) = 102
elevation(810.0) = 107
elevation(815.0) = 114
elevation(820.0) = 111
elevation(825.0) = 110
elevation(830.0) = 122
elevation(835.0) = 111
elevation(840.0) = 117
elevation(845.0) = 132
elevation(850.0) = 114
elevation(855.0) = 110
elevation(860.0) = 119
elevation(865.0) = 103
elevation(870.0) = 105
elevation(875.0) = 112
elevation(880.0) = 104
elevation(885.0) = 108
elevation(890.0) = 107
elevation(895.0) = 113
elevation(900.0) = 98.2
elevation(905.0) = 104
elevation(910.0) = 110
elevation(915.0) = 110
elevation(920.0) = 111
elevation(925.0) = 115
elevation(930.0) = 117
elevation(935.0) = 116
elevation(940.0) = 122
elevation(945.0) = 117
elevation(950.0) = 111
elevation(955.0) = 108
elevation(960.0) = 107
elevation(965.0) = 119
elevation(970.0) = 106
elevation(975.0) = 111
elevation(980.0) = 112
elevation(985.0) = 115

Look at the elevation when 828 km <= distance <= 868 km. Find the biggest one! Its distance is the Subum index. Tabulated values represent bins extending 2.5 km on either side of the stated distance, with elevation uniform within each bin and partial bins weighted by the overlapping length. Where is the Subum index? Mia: 845.0 km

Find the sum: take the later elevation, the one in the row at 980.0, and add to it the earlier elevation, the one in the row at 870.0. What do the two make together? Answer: 217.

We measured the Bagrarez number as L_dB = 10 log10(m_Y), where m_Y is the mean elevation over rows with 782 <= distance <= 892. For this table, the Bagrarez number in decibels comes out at 20.45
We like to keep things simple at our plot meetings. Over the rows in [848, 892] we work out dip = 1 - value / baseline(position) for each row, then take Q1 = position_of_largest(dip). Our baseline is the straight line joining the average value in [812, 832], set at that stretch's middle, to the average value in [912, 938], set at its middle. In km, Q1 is 865.0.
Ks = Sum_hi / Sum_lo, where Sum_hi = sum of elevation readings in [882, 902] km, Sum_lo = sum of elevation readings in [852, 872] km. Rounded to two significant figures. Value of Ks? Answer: 0.98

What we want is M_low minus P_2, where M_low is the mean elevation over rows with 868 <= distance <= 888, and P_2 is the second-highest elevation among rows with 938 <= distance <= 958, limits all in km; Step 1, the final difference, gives -10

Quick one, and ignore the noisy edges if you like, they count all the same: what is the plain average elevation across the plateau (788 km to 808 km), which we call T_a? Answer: 107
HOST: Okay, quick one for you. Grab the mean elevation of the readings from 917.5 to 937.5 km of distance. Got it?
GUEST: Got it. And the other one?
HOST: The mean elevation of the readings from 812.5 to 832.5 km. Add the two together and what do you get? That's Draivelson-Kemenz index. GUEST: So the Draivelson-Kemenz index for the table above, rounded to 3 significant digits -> 229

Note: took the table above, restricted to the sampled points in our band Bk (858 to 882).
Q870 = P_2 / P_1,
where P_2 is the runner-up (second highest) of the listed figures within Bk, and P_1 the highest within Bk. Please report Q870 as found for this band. 0.94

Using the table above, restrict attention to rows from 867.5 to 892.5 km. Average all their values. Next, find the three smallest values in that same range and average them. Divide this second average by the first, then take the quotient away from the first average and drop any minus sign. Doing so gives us 106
